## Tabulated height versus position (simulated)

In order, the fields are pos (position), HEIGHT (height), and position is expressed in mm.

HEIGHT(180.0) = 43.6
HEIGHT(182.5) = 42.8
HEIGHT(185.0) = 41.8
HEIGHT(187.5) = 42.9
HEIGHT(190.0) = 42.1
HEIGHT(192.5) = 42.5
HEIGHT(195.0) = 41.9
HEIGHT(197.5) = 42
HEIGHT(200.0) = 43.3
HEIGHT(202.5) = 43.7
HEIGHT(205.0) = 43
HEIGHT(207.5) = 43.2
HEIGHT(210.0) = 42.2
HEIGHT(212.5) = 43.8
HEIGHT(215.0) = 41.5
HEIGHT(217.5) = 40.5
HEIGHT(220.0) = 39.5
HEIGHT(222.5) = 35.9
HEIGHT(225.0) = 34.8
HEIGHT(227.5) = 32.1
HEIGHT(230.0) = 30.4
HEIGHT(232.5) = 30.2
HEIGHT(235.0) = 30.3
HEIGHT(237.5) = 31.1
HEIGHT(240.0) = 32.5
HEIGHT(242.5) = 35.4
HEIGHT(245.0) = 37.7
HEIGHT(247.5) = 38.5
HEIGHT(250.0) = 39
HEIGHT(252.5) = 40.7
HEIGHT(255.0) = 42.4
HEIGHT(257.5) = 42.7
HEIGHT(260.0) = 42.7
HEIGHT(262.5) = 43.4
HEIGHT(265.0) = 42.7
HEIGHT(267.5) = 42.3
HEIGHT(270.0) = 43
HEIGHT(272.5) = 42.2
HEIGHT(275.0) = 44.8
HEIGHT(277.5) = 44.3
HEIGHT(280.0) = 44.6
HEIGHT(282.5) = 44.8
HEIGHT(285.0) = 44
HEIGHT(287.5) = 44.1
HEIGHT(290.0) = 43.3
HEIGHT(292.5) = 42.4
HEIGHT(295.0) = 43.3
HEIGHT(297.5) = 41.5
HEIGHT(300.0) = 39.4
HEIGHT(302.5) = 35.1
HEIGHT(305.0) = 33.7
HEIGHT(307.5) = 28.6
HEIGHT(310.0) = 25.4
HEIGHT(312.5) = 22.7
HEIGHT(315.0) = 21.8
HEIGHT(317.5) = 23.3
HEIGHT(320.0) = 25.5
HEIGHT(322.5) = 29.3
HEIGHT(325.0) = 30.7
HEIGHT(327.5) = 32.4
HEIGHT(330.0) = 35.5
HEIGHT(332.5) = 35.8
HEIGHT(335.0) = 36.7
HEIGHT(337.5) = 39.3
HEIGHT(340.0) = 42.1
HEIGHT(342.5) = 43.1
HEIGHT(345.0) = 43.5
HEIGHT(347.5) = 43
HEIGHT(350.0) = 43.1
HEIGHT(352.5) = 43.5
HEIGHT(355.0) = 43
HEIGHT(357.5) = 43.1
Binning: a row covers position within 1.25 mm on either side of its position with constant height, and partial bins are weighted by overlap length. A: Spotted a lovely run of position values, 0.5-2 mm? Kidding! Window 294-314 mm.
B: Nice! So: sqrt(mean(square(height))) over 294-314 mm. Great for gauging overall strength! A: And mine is 34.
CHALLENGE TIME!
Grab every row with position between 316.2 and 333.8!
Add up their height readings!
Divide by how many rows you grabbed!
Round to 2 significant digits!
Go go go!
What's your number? 30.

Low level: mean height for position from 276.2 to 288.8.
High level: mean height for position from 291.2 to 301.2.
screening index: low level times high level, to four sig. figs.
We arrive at 1848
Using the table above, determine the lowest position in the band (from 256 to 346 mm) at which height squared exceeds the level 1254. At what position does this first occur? 257.5 mm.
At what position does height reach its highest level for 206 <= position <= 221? 212.5 mm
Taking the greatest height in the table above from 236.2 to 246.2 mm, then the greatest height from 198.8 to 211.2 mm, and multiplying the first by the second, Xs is 1647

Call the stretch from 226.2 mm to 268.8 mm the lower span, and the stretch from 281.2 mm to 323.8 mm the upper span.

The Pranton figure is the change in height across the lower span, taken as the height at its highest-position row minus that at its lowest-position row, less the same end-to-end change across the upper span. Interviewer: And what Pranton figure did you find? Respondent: 26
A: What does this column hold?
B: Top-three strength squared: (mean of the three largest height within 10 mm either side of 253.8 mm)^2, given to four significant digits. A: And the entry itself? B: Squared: 1843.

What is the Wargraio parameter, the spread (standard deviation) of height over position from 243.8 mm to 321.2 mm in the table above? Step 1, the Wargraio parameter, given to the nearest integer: 7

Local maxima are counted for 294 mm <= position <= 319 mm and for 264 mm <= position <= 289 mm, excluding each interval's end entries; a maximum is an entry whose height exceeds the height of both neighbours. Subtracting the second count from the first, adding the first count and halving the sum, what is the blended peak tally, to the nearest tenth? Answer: -1.5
